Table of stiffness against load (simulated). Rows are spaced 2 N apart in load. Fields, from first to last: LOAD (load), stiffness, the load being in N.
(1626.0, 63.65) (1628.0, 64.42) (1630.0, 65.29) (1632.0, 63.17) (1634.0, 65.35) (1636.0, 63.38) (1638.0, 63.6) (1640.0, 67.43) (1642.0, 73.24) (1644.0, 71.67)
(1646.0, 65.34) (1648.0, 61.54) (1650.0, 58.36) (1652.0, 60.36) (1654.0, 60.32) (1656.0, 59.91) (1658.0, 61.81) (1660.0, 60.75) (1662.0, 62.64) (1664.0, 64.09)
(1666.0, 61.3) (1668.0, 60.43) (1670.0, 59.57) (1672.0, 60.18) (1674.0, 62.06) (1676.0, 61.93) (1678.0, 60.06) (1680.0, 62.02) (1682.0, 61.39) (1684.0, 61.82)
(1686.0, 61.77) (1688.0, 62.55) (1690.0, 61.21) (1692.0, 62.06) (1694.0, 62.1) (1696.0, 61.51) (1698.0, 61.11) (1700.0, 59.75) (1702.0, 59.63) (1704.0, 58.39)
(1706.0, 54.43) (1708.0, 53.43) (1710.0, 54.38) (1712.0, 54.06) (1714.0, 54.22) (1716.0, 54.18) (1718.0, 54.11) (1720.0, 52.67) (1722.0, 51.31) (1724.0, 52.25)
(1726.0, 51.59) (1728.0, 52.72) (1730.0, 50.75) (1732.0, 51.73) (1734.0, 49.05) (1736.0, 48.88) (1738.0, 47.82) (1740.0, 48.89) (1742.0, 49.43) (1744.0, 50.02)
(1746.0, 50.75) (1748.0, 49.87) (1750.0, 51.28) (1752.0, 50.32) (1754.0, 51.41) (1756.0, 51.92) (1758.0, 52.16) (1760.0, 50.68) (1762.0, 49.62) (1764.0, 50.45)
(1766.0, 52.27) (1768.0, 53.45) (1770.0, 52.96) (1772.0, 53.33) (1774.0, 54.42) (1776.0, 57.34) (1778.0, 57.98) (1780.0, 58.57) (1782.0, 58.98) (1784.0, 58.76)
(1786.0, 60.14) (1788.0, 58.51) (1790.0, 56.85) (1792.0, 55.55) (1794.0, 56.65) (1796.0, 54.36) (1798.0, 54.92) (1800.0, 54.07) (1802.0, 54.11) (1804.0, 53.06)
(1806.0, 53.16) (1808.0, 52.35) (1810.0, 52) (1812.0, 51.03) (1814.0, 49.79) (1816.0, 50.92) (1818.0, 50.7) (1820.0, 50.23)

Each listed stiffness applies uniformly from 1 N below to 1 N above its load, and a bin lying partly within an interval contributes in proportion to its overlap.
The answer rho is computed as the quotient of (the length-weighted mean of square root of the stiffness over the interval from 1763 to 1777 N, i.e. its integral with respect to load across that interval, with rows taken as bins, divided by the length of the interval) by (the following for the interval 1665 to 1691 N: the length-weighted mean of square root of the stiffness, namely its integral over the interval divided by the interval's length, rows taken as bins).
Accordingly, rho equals 0.93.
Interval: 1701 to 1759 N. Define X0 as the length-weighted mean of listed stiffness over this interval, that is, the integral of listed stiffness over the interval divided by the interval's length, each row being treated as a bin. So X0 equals 52.1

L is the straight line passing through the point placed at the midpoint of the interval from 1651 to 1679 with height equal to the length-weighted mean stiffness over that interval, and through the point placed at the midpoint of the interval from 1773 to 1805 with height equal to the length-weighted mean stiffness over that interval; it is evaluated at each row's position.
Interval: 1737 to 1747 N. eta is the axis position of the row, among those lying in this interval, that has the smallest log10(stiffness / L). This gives 1738.0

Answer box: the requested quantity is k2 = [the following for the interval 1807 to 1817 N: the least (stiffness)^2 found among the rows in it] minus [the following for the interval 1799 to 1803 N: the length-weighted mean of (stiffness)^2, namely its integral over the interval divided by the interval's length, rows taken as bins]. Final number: -447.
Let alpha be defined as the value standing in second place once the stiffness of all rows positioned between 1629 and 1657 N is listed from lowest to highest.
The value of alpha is 59.91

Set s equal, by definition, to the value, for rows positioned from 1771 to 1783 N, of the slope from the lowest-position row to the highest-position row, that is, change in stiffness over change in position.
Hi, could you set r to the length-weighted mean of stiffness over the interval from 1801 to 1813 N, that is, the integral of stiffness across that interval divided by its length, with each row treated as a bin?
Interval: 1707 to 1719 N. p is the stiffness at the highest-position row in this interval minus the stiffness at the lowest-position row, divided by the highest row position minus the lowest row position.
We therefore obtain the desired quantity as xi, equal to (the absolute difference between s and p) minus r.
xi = -52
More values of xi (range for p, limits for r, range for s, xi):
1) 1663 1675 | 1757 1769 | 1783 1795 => -51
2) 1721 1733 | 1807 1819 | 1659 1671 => -51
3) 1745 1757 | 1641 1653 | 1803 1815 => -65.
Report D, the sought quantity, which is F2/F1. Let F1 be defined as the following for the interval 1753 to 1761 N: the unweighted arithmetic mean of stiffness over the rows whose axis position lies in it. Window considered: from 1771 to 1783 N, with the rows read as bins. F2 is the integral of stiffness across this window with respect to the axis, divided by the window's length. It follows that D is 1.10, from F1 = 51.5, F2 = 57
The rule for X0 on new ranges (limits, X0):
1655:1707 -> 60.9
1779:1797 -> 57.6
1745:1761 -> 51.0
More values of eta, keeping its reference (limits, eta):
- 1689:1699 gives 1690.0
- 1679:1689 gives 1682.0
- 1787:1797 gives 1796.0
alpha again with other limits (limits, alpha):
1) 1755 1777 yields 50.45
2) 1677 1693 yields 61.21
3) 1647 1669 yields 59.91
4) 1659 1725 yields 52.25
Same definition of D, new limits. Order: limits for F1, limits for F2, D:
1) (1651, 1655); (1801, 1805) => 0.89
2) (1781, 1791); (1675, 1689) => 1.05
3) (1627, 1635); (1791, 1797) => 0.86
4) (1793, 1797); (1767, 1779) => 0.99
